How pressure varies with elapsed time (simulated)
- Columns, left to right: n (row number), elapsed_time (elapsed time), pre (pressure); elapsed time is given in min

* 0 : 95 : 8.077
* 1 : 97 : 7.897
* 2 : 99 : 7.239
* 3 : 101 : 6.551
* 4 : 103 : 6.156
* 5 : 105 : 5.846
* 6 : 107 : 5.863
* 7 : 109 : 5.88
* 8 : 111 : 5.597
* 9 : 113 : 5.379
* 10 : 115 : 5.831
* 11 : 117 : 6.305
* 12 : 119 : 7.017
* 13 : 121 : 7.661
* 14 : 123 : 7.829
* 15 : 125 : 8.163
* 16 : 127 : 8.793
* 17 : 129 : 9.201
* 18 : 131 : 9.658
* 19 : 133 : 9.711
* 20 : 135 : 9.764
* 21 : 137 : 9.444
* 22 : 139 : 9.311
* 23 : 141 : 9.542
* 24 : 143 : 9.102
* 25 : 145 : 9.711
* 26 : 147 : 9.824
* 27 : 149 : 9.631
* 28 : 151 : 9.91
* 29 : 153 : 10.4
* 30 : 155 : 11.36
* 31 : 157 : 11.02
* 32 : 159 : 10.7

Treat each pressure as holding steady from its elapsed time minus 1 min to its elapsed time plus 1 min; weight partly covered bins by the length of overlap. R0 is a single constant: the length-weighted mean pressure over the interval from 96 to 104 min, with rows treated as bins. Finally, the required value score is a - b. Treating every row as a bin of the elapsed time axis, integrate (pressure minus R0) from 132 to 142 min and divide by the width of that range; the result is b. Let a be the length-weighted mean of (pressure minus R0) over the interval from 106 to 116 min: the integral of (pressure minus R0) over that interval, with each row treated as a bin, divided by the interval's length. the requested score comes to -3.8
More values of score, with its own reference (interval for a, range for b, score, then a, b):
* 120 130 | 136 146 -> -1.1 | 1.4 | 2.46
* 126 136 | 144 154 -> -0.5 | 2.5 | 2.93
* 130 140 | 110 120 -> 3.6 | 2.6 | -0.93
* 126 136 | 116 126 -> 2.0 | 2.5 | 0.43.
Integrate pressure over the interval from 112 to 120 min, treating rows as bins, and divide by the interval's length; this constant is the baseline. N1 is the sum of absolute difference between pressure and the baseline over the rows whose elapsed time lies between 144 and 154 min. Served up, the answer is 19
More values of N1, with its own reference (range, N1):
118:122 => 2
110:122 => 4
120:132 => 15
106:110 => 1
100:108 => 1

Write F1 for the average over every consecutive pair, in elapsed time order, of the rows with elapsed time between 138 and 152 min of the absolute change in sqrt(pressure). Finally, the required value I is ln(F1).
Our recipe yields -2.99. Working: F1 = 0.050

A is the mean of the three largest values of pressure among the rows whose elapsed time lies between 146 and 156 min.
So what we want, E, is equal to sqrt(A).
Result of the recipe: 3.25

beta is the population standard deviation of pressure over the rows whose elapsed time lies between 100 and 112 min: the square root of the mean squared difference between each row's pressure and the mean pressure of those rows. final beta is 0.30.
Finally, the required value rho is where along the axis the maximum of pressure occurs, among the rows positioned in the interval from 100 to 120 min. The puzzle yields 119 min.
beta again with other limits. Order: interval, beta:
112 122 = 0.82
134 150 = 0.23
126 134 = 0.37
